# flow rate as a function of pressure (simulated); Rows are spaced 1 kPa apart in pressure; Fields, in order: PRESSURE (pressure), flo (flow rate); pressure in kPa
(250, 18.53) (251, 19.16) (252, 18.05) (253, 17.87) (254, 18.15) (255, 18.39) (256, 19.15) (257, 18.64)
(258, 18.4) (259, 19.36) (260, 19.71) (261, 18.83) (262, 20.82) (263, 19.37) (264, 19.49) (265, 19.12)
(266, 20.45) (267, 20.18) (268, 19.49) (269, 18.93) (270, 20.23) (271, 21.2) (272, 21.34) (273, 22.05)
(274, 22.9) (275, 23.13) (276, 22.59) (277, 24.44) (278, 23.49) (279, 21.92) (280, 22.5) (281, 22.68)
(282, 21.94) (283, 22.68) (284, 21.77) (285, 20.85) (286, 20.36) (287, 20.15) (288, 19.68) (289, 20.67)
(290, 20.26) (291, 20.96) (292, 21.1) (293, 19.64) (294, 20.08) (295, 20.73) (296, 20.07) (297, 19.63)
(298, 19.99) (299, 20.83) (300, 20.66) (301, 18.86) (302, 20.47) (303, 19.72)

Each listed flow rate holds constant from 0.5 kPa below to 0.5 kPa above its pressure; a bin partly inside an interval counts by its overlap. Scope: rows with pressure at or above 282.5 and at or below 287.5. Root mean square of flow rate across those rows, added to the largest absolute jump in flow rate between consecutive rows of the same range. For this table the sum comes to 22.1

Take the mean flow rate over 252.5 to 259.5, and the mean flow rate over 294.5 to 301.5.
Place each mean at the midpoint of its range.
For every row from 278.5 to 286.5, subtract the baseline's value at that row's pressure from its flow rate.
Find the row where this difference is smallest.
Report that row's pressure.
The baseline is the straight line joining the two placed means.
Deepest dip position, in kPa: 286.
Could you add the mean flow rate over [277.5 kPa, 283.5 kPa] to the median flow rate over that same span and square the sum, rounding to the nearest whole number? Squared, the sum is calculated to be 2036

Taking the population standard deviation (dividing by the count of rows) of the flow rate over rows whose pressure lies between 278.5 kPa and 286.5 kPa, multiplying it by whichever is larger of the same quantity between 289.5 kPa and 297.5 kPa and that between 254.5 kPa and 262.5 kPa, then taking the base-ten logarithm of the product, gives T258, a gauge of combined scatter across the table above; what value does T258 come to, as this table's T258 -0.22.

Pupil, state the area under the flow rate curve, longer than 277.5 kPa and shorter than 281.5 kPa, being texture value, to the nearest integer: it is 91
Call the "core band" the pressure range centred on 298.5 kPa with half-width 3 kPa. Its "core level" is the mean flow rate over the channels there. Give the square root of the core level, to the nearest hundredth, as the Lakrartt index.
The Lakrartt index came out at 4.47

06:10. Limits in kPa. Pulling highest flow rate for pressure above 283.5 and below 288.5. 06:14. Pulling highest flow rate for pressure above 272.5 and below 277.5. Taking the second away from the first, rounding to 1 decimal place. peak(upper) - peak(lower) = -2.7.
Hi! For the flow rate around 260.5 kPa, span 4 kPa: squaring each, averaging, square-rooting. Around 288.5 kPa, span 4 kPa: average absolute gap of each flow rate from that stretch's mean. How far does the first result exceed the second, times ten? 194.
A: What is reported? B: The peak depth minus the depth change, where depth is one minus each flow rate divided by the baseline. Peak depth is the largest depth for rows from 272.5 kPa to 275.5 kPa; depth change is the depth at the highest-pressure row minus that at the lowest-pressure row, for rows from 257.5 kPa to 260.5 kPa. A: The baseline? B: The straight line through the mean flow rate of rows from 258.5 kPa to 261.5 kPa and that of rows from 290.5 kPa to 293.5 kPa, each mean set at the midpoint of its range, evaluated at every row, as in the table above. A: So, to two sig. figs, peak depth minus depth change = -0.049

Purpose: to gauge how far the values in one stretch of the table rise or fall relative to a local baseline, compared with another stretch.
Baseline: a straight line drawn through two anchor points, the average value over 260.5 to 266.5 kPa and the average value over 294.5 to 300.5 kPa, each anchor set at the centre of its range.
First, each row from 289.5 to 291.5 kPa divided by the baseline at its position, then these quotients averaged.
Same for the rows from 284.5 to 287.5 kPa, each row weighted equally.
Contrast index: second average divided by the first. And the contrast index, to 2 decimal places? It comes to 1.00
